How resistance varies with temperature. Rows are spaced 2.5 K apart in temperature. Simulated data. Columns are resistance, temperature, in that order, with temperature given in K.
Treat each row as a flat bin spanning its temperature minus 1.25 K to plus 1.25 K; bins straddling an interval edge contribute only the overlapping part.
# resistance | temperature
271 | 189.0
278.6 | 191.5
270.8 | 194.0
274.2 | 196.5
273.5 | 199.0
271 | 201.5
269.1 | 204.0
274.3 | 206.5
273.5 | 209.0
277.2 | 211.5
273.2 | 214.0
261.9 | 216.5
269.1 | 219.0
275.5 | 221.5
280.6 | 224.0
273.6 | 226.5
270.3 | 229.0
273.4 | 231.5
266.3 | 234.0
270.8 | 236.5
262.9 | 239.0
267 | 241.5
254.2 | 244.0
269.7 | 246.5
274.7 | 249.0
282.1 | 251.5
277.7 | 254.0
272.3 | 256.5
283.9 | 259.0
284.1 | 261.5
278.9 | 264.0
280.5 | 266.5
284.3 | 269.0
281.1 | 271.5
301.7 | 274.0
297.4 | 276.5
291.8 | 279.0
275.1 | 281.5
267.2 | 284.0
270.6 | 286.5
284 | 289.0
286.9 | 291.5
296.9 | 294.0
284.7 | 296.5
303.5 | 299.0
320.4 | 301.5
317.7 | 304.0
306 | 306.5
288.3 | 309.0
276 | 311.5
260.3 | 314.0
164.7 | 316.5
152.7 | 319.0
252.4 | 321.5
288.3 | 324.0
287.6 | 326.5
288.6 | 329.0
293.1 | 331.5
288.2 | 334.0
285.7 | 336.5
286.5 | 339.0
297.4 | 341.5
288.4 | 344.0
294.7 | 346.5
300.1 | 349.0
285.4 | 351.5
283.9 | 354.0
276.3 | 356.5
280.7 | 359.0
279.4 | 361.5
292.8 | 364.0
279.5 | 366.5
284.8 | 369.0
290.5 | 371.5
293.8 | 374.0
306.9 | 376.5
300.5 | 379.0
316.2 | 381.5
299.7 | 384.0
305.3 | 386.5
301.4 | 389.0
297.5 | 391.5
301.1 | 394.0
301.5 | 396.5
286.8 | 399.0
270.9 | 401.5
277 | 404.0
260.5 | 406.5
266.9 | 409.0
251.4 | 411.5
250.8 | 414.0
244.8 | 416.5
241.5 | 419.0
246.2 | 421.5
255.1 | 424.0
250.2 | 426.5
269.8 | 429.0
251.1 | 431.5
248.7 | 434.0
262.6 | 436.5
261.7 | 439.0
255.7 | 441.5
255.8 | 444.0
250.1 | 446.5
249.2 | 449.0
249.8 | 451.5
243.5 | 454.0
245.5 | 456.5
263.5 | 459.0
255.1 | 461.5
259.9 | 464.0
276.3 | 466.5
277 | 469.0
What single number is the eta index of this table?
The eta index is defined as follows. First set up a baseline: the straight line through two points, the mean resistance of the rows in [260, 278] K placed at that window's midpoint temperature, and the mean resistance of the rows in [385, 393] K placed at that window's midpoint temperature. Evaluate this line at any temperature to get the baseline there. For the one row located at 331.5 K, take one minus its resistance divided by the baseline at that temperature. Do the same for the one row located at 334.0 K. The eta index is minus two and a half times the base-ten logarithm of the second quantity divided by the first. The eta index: -1.7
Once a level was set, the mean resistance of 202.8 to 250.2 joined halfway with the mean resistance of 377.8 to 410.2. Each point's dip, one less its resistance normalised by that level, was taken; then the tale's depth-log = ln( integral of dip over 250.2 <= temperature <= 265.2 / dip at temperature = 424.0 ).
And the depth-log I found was -0.6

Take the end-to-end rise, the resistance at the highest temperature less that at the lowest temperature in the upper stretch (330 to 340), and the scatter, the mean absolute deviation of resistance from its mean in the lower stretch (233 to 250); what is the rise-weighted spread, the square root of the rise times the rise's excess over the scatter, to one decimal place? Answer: 8.6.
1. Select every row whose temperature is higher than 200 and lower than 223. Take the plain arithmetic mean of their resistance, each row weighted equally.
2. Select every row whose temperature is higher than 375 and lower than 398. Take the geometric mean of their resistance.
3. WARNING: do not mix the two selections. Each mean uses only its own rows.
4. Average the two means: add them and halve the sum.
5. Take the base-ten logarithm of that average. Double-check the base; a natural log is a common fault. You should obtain 2.46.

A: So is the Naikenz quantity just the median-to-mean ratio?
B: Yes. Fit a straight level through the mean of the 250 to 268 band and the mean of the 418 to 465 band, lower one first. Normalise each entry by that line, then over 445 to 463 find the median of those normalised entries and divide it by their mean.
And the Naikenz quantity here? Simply 0.99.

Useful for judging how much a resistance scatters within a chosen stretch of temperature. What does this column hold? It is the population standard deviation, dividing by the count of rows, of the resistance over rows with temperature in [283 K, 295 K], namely 10.9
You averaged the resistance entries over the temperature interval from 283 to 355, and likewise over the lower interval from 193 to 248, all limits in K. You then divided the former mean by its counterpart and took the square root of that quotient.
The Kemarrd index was 1.02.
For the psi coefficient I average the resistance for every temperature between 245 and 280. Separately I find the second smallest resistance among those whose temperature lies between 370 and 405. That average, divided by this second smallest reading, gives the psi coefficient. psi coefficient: 1.02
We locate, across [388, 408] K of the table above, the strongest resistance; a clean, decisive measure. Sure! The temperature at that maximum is 396.5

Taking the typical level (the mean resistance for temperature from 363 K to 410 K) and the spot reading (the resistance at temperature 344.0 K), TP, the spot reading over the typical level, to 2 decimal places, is 0.99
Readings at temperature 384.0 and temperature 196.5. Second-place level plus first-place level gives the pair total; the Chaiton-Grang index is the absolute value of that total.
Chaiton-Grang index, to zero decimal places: 574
